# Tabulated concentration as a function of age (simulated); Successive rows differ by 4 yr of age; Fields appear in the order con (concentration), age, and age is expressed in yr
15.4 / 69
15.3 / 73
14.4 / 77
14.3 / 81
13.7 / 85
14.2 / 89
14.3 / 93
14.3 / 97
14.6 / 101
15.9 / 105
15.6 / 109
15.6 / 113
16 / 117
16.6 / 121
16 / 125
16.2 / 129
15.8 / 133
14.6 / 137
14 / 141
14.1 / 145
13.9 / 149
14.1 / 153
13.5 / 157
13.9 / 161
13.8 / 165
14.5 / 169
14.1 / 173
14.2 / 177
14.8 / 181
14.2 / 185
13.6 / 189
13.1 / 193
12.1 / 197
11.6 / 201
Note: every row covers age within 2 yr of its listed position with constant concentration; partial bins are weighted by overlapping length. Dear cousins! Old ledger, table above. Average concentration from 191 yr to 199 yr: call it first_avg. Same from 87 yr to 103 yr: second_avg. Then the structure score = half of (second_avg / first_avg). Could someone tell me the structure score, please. 0.569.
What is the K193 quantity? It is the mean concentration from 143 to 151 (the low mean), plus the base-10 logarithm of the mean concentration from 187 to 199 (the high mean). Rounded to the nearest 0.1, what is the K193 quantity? 15.1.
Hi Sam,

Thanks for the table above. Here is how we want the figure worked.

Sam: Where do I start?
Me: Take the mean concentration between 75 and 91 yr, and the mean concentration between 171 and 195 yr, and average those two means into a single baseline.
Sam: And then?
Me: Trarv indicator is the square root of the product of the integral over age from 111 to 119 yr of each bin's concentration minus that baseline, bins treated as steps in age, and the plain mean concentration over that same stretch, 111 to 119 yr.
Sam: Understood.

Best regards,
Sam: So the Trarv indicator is 15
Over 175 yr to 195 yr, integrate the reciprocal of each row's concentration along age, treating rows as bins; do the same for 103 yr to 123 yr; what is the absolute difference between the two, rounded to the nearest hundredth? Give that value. 0.18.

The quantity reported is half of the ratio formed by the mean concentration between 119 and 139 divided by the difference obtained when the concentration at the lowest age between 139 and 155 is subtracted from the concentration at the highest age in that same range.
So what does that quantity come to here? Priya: 79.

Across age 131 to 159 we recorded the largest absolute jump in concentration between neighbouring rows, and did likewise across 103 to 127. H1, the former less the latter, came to 0.6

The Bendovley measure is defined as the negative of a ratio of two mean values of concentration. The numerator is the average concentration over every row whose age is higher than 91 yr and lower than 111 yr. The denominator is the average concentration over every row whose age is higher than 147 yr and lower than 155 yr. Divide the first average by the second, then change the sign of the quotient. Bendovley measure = -1.07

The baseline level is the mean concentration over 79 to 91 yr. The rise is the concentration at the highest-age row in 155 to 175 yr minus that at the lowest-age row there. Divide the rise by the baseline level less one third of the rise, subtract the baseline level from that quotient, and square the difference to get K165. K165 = 197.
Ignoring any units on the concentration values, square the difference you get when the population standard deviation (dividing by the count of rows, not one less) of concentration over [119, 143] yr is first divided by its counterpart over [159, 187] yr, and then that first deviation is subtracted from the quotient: 3.9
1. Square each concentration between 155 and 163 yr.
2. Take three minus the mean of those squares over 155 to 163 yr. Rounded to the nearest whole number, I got -185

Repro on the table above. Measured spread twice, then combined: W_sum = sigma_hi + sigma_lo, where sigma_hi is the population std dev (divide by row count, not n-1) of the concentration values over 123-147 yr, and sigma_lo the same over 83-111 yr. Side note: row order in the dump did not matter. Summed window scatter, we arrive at 1.65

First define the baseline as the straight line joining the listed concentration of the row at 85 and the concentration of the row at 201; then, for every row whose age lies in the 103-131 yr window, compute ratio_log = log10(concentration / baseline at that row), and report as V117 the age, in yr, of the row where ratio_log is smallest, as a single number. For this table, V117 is 109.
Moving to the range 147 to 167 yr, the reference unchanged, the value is 157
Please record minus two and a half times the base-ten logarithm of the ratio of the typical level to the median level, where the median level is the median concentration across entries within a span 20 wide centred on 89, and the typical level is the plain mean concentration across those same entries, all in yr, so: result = 0.011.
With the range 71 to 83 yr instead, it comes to -0.020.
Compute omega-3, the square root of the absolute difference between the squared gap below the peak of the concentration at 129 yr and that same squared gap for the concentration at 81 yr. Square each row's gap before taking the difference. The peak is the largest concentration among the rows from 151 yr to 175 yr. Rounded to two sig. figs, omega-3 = 1.7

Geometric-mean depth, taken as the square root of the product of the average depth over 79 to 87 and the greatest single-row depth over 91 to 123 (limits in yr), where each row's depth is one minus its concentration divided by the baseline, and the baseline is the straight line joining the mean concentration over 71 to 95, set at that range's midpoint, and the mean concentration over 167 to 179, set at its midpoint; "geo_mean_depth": 0.0099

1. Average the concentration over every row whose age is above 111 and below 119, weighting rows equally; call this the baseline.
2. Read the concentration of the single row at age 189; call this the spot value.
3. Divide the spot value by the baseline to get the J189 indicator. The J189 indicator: 0.86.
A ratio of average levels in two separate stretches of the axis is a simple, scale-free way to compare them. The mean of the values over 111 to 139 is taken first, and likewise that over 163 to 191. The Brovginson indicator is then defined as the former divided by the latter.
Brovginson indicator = 1.12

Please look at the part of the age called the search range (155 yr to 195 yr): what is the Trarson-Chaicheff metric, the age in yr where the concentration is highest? 181 yr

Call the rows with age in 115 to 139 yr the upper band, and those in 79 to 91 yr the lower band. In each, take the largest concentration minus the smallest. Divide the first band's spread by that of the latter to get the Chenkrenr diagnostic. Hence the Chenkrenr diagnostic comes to 3.33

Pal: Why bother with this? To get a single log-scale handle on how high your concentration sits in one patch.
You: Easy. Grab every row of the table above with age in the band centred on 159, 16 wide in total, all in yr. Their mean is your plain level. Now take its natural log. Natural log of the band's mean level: 2.63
